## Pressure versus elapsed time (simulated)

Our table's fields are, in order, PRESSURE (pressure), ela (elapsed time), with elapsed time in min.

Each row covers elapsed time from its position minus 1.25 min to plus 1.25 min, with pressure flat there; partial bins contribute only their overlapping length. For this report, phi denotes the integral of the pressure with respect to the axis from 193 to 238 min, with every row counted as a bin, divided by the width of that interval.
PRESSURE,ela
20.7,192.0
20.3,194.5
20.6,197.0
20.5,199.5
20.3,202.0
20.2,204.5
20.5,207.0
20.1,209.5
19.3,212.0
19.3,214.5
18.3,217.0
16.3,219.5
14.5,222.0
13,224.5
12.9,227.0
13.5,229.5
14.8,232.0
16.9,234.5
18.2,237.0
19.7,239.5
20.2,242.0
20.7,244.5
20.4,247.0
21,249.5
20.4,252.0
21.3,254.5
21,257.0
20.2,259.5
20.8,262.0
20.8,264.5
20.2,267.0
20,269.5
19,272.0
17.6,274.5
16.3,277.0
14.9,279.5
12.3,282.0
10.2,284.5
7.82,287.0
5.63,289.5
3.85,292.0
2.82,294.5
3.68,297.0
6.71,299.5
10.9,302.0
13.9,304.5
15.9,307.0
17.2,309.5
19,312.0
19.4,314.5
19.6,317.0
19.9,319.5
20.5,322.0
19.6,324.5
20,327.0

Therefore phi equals 17.8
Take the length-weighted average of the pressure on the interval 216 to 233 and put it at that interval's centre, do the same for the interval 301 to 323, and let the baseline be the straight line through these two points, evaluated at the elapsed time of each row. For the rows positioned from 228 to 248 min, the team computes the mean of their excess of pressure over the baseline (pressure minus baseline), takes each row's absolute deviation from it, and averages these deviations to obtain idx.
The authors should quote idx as 2.1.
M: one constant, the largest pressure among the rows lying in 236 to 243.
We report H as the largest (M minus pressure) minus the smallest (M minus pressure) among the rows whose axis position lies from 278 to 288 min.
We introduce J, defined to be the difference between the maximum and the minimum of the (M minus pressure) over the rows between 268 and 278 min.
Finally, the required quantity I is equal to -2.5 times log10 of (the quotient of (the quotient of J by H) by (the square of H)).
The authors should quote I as 5.0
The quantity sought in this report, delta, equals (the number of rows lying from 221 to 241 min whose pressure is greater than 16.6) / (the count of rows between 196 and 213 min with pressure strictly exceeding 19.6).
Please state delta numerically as 0.50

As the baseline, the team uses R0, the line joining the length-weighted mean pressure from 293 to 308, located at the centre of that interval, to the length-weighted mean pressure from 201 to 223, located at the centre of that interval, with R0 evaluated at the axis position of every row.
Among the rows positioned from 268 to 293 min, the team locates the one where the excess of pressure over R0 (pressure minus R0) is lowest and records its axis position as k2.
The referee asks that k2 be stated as 292.0 min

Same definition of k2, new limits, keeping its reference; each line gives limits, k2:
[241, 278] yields 242.0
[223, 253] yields 224.5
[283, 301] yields 294.5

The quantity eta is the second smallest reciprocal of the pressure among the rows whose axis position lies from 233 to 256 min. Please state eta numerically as 0.048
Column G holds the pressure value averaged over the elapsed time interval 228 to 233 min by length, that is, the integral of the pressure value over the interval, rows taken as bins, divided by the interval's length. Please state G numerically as 14.1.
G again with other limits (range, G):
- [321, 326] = 20.0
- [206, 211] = 20.2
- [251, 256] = 20.9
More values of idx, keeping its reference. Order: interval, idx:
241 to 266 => 0.3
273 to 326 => 5.1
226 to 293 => 4.2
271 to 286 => 2.7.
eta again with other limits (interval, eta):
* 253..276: 0.048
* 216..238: 0.055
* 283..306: 0.092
